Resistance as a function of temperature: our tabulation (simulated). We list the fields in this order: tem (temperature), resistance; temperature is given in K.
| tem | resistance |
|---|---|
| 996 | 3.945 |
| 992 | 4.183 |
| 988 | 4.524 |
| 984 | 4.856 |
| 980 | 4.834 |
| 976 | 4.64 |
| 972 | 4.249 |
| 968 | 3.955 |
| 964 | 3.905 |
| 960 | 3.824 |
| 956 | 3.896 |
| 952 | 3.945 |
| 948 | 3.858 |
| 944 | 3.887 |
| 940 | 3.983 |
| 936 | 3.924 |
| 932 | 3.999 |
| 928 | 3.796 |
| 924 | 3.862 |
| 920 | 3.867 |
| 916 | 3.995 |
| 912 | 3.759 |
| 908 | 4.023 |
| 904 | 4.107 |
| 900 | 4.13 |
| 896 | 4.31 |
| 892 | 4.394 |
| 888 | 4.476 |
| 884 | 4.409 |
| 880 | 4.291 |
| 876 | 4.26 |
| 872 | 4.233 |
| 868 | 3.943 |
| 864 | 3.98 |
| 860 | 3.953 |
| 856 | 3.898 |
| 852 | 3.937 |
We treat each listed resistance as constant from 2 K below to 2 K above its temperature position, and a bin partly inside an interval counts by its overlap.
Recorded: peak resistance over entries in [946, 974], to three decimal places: 4.249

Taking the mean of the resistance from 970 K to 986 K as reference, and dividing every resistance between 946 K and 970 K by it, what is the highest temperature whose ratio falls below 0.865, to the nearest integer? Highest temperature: 968 K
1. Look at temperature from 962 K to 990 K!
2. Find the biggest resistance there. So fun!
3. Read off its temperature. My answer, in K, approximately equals 984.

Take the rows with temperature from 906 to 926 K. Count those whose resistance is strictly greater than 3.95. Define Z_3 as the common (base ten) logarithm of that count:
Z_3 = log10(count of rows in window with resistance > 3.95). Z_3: 0.30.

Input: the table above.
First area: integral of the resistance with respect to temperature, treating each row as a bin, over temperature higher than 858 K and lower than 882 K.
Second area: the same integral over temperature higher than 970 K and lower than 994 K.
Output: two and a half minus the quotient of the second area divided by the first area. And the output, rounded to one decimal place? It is 1.4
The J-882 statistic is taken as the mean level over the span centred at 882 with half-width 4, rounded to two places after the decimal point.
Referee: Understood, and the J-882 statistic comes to 4.35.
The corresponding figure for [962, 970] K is 3.93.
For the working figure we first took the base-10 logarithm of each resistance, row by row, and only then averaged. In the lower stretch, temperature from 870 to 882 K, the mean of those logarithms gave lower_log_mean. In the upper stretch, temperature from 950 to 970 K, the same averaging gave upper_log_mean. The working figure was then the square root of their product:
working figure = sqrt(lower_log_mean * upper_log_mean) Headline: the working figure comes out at 0.610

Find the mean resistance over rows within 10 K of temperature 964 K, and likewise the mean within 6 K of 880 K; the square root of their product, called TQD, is 4.14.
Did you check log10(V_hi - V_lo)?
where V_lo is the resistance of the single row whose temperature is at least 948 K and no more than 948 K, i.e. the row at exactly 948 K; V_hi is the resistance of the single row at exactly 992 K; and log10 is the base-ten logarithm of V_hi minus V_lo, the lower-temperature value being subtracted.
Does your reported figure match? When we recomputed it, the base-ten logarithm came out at -0.49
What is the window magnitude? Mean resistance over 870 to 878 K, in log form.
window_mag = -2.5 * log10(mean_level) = -1.57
